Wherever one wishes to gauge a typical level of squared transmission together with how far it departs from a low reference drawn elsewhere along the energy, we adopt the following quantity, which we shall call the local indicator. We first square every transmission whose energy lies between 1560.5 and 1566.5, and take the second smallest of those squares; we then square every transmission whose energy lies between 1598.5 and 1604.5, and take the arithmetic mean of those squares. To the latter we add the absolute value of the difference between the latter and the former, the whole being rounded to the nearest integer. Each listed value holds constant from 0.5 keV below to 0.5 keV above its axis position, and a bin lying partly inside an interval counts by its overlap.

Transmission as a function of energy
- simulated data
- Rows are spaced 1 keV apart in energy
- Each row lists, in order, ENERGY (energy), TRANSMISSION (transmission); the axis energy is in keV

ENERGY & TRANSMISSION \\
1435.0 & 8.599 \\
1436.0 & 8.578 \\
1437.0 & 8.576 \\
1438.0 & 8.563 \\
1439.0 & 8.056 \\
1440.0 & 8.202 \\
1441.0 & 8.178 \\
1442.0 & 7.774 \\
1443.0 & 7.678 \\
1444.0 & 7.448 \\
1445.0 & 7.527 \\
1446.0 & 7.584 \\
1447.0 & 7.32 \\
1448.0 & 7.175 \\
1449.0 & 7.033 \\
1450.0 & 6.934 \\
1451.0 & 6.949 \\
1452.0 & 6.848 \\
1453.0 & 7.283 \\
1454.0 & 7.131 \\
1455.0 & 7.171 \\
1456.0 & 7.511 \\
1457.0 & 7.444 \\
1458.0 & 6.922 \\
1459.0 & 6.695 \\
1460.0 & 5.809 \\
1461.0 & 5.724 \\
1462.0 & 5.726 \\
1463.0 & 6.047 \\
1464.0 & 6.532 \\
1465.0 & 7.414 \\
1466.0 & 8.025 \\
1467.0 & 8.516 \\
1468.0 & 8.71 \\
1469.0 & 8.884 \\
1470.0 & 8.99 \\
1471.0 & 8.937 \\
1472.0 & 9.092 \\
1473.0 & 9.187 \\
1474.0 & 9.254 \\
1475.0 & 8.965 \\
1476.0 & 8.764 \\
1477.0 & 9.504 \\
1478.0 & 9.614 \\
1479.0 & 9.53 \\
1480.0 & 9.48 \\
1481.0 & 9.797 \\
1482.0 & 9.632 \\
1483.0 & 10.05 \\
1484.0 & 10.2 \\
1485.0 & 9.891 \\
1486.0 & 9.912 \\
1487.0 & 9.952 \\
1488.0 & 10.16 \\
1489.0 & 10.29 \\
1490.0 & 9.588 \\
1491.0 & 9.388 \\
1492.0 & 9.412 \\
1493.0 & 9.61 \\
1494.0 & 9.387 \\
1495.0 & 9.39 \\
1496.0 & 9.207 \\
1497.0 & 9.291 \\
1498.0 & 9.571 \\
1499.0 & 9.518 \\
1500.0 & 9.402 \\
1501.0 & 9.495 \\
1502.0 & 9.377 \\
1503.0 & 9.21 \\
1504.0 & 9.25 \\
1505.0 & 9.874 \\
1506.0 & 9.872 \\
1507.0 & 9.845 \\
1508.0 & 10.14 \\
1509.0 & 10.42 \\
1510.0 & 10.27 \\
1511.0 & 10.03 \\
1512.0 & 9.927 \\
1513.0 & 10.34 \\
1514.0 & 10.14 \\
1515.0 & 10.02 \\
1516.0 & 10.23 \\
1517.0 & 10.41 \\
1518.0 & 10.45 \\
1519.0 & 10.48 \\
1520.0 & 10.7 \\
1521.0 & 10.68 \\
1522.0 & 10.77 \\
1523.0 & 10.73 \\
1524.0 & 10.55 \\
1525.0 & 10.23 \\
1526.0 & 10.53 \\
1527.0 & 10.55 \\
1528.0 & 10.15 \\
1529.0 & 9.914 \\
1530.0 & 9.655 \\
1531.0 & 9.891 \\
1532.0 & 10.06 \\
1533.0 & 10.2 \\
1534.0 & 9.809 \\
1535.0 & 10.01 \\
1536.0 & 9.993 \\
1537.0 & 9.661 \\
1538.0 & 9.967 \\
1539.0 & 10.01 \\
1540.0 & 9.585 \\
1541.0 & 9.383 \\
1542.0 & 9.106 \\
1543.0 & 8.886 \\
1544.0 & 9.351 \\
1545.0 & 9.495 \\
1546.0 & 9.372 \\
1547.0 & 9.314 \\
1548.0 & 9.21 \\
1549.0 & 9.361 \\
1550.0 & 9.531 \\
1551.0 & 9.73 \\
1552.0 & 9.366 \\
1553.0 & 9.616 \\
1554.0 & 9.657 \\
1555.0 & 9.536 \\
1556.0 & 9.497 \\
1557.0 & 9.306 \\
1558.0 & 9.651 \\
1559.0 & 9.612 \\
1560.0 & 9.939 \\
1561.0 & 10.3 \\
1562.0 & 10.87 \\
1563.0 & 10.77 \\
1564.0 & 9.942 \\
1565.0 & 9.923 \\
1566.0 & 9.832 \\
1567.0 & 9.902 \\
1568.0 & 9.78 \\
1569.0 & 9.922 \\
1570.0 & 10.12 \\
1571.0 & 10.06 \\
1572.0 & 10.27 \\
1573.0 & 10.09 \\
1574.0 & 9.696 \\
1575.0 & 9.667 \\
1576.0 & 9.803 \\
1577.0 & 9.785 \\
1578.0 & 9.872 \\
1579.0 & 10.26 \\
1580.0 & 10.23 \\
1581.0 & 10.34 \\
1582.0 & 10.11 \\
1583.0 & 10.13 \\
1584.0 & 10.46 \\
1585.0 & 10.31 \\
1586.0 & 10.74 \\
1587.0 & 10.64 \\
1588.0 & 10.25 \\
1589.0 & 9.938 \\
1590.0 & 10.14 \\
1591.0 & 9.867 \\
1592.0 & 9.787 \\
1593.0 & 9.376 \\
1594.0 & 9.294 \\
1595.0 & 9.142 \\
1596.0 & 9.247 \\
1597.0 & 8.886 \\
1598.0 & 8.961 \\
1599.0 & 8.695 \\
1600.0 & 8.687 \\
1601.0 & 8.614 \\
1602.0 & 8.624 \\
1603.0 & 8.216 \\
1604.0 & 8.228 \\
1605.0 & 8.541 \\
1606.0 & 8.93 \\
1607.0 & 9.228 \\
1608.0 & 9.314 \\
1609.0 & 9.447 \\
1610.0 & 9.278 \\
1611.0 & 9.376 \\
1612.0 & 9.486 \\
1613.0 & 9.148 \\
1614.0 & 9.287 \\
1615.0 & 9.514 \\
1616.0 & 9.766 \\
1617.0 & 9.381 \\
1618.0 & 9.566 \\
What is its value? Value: 98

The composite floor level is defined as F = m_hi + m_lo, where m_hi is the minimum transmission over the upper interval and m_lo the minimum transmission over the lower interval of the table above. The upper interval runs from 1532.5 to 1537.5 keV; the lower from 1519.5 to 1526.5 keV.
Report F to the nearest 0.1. 19.9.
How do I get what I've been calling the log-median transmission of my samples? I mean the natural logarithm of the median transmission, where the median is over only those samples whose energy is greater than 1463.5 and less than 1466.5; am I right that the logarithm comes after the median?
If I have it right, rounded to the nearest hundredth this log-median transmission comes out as 2.00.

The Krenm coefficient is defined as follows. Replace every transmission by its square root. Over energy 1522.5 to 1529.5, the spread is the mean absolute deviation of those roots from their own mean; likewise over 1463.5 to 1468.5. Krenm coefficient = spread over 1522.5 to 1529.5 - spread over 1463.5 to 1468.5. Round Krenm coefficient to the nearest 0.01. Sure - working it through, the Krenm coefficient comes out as -0.09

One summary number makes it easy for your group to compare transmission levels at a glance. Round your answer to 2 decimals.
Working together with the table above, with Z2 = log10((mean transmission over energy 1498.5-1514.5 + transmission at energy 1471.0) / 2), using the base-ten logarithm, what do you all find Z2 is 0.97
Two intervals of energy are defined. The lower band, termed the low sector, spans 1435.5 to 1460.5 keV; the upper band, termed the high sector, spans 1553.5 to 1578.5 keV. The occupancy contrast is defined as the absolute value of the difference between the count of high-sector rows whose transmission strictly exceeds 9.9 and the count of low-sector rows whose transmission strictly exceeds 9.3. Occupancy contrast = 12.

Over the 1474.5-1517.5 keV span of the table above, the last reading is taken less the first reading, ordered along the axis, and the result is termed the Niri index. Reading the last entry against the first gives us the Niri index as 1.4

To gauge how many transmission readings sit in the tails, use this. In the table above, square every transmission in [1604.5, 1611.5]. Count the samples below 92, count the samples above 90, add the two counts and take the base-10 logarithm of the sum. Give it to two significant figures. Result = 0.85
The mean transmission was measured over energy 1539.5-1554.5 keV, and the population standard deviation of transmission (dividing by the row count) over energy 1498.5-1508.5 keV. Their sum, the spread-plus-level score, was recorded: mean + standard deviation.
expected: 9.7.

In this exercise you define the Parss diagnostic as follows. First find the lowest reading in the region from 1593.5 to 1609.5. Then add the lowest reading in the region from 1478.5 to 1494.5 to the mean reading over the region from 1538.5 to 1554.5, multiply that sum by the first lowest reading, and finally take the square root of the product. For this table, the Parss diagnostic 12.4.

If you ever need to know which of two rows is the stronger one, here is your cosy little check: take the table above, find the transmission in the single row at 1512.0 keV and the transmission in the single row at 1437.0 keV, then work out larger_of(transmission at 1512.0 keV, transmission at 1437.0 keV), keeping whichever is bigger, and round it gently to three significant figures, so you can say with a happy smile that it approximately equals 9.93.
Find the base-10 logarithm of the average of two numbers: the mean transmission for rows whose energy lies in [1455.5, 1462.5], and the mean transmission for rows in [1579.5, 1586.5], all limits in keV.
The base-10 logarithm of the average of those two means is 0.926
